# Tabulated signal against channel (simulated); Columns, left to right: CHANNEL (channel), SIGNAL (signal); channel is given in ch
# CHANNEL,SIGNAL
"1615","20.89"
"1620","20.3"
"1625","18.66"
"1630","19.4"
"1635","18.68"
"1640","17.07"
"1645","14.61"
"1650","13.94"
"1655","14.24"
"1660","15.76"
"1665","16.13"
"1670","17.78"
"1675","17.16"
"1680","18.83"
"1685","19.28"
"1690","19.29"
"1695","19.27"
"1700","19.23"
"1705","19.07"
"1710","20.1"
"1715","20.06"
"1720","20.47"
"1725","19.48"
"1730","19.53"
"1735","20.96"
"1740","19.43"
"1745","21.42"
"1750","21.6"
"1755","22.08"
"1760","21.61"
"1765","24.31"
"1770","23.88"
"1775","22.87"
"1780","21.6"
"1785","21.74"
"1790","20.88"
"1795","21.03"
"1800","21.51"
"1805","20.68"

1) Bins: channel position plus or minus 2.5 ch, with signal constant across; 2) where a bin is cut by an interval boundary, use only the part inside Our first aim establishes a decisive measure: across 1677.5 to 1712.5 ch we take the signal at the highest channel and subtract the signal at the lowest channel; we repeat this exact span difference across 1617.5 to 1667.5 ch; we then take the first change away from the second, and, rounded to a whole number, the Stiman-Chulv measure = -5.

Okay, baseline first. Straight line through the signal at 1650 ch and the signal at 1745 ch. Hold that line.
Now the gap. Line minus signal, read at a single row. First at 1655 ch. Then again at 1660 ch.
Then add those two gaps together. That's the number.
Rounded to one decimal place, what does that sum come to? -0.9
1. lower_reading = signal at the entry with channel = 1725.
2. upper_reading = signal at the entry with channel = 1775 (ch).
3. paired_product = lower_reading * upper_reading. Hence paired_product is 446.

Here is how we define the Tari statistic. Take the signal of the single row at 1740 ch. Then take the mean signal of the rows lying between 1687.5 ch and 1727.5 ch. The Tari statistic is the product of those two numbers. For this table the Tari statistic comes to 381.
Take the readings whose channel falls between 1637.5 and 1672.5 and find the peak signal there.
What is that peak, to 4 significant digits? 17.78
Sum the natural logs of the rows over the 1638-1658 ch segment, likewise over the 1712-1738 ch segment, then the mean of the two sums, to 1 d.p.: 12.9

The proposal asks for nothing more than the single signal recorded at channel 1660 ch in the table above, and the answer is 15.76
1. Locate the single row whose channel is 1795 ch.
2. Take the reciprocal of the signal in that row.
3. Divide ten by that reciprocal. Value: 210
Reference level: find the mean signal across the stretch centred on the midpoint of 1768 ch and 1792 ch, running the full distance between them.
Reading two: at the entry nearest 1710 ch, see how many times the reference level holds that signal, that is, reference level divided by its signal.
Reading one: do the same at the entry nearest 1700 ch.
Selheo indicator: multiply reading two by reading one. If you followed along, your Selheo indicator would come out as 1.27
